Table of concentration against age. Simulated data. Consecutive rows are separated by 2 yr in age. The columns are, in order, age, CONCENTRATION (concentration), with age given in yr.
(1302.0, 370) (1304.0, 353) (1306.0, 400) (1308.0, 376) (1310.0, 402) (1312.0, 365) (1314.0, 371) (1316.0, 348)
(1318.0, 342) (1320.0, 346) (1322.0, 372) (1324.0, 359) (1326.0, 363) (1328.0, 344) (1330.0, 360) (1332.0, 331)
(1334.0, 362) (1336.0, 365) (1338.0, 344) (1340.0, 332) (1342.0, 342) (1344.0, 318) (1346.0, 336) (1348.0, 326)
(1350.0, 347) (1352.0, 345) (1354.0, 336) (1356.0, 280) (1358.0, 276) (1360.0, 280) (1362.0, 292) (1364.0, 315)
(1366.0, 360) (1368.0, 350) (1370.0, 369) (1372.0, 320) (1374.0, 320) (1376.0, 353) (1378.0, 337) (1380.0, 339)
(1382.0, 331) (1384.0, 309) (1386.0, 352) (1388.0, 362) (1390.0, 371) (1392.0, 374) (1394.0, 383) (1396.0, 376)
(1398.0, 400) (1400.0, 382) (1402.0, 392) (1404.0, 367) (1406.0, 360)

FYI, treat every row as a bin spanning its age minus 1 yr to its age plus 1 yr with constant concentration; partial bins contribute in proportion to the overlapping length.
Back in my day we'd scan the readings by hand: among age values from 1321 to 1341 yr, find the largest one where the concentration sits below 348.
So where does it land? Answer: 1340.0 yr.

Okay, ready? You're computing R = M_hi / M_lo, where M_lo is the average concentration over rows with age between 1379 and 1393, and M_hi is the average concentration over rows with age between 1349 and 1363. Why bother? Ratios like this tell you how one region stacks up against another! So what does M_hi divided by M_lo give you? 0.88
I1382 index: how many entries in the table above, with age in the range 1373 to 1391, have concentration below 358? 7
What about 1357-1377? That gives 8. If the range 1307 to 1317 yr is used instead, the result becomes 1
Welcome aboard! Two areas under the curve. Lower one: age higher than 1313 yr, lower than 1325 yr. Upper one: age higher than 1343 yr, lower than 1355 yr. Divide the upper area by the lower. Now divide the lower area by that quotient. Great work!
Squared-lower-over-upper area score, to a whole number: 4553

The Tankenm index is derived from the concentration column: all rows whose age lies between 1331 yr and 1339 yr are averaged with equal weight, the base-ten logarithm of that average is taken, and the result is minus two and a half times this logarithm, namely -6.362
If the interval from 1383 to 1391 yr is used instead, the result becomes -6.356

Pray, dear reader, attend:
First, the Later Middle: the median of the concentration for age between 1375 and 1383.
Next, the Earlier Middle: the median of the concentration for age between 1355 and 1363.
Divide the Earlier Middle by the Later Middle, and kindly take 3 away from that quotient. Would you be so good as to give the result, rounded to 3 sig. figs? -2.17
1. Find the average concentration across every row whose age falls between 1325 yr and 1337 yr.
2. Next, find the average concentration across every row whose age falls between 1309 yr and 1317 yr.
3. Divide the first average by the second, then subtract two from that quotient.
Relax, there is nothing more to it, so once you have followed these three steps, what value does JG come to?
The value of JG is -1.05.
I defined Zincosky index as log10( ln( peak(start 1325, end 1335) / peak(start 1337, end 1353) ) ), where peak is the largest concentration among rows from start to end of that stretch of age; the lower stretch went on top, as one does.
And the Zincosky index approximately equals -1.3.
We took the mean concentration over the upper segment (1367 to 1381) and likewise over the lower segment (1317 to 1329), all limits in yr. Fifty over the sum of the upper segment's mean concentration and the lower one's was 0.0719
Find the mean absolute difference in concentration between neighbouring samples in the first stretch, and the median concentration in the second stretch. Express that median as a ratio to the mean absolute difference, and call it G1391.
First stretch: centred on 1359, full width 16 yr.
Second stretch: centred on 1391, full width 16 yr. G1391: 17.0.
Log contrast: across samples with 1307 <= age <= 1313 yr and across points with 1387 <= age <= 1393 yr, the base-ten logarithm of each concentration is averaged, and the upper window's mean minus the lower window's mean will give -0.014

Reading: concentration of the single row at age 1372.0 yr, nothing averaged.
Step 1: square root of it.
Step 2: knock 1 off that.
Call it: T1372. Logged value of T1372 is 16.9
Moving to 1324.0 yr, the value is 17.9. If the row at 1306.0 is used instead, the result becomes 19.0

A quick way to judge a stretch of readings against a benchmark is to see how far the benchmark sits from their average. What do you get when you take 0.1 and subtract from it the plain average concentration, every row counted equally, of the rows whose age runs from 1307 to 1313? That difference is -381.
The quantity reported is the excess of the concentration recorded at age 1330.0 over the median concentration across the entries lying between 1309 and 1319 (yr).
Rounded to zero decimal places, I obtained -5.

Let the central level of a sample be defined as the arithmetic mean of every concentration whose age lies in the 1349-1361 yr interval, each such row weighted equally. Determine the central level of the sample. 311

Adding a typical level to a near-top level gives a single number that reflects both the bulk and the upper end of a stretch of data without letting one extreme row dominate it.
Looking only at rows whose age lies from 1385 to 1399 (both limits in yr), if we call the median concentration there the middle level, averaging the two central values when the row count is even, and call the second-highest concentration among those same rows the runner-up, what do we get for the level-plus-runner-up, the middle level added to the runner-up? 757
